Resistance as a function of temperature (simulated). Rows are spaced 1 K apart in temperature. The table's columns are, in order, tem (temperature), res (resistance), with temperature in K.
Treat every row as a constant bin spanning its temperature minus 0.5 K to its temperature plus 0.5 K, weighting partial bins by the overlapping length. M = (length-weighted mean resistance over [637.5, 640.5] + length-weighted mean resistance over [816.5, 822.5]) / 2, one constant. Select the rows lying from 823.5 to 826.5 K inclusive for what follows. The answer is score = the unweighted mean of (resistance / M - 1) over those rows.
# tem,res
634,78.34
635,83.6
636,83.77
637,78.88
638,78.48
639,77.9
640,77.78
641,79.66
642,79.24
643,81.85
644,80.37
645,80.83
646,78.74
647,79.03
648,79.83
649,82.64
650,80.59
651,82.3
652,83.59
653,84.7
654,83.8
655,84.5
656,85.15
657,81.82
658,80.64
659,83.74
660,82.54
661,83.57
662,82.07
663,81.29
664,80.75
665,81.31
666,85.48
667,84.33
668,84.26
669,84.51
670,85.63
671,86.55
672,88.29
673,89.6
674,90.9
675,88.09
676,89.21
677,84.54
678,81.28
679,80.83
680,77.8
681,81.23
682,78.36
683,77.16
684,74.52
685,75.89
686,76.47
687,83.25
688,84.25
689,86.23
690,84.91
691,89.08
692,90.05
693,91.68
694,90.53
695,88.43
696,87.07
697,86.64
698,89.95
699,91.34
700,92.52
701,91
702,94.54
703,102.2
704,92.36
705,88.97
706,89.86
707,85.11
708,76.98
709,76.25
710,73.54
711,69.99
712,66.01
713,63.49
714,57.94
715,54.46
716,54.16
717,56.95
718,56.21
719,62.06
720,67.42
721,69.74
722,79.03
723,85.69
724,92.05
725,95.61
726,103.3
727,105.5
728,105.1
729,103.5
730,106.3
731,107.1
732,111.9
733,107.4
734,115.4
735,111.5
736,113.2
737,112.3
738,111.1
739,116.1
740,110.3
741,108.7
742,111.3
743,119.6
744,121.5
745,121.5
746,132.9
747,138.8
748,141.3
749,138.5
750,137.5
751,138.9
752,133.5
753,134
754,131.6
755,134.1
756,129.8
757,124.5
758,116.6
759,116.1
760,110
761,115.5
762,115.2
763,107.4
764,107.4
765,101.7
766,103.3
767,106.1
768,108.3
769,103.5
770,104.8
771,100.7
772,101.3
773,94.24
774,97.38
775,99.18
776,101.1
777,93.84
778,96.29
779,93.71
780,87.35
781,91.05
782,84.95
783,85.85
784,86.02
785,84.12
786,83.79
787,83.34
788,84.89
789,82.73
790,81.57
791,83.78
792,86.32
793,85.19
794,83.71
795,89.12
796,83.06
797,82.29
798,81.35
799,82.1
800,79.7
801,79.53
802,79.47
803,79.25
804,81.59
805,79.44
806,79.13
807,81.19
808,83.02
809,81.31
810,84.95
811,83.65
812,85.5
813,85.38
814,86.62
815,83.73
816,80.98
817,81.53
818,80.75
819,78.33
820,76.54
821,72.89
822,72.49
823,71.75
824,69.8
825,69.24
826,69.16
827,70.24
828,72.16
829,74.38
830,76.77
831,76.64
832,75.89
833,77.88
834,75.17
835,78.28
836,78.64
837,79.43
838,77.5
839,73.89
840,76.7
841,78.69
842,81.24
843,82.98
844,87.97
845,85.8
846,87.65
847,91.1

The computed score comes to -0.1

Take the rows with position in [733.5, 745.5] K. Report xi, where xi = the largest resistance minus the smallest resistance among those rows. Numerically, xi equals 12.8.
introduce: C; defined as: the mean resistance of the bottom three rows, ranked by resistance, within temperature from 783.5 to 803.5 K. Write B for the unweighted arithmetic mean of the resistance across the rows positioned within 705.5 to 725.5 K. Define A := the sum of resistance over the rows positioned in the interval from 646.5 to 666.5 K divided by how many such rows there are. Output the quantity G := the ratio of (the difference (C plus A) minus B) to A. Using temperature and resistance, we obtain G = 1.09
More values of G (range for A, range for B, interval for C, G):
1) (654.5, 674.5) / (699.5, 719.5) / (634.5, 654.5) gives 1.03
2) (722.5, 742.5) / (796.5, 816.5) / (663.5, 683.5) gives 0.96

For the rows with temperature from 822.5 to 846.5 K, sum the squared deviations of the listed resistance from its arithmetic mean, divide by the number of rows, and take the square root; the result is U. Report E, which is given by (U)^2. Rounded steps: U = 5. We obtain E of 28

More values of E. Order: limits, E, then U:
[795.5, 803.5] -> 2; 1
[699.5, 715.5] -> 194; 14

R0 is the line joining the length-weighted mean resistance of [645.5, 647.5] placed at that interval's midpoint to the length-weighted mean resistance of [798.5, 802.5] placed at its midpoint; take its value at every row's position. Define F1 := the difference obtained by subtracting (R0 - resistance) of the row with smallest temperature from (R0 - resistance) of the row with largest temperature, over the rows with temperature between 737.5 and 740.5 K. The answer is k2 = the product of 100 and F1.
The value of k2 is 82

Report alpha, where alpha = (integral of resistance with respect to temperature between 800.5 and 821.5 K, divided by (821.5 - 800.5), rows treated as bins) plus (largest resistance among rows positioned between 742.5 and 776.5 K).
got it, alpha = 222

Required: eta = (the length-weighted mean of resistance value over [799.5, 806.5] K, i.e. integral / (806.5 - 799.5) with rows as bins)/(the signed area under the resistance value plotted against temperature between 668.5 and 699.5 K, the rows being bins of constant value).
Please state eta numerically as 0.030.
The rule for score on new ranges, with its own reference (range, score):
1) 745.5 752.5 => 0.8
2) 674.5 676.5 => 0.1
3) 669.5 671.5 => 0.1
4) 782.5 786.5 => 0.1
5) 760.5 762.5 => 0.5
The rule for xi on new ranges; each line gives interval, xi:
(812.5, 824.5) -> 16.8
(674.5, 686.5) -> 14.7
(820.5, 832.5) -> 7.6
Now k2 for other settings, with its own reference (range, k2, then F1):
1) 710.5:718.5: 1384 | 14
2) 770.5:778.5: 447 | 4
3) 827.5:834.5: -296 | -3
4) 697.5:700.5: -255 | -3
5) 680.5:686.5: 480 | 5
